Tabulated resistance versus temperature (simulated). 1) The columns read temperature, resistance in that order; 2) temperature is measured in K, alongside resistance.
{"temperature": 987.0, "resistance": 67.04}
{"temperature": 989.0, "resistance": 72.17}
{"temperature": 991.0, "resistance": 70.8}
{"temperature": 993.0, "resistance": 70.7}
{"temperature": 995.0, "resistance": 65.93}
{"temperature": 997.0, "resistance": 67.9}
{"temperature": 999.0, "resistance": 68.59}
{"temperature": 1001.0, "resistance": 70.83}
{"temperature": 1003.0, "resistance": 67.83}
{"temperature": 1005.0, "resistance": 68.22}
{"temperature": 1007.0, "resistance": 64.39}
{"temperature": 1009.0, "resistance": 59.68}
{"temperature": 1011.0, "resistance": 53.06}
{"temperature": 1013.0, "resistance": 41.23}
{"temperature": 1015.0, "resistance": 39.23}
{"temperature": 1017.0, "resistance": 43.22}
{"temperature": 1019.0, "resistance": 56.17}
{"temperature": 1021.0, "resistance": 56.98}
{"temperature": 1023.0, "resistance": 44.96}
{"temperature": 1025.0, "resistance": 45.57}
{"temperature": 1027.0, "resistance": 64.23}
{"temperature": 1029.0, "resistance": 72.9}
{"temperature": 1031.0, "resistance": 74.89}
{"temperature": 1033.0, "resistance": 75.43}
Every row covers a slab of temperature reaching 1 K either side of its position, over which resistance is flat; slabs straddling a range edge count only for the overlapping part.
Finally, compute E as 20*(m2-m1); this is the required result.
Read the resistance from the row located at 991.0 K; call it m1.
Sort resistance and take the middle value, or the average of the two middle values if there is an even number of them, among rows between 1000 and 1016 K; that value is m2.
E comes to -175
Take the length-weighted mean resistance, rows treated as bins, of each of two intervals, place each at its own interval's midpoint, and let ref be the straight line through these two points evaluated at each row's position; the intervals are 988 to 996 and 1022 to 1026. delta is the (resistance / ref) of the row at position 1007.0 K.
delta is 1.10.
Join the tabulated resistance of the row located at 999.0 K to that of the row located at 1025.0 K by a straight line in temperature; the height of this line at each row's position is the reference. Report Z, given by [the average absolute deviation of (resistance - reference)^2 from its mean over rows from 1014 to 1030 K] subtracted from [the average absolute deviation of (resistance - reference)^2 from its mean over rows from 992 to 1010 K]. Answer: -224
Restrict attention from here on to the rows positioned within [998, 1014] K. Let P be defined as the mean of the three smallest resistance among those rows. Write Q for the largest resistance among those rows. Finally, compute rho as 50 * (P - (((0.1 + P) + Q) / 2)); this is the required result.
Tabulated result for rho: -490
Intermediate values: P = 51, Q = 70.83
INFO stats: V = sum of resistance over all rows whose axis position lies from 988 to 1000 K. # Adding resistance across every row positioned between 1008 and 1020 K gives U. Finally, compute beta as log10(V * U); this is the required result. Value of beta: 5.09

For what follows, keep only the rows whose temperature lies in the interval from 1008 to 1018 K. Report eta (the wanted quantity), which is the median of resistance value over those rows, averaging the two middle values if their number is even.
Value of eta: 43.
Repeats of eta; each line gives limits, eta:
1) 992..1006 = 68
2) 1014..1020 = 43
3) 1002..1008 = 68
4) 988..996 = 71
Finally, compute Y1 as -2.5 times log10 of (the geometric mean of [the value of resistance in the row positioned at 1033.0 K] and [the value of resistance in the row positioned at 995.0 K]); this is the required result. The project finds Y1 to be -4.62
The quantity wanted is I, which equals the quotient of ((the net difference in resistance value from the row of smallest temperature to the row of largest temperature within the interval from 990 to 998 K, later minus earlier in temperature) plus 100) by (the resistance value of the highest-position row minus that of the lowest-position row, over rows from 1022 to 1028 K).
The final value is 5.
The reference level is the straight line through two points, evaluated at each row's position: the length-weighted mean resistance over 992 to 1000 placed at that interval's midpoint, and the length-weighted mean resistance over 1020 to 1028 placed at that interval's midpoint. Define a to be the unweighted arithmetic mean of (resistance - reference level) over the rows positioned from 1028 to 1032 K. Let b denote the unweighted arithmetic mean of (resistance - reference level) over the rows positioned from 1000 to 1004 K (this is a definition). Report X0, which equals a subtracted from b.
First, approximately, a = 24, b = 4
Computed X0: -20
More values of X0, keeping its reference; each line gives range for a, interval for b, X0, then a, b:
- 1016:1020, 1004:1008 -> 10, -7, 4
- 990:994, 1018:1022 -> 1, 0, 1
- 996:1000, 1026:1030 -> 17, 1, 18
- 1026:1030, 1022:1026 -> -25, 18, -8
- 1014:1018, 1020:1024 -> 13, -16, -3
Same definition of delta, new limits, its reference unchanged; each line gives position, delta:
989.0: 1.00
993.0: 1.02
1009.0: 1.05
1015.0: 0.75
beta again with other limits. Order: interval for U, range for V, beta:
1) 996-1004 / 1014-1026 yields 4.90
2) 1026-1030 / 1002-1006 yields 4.27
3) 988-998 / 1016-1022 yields 4.74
